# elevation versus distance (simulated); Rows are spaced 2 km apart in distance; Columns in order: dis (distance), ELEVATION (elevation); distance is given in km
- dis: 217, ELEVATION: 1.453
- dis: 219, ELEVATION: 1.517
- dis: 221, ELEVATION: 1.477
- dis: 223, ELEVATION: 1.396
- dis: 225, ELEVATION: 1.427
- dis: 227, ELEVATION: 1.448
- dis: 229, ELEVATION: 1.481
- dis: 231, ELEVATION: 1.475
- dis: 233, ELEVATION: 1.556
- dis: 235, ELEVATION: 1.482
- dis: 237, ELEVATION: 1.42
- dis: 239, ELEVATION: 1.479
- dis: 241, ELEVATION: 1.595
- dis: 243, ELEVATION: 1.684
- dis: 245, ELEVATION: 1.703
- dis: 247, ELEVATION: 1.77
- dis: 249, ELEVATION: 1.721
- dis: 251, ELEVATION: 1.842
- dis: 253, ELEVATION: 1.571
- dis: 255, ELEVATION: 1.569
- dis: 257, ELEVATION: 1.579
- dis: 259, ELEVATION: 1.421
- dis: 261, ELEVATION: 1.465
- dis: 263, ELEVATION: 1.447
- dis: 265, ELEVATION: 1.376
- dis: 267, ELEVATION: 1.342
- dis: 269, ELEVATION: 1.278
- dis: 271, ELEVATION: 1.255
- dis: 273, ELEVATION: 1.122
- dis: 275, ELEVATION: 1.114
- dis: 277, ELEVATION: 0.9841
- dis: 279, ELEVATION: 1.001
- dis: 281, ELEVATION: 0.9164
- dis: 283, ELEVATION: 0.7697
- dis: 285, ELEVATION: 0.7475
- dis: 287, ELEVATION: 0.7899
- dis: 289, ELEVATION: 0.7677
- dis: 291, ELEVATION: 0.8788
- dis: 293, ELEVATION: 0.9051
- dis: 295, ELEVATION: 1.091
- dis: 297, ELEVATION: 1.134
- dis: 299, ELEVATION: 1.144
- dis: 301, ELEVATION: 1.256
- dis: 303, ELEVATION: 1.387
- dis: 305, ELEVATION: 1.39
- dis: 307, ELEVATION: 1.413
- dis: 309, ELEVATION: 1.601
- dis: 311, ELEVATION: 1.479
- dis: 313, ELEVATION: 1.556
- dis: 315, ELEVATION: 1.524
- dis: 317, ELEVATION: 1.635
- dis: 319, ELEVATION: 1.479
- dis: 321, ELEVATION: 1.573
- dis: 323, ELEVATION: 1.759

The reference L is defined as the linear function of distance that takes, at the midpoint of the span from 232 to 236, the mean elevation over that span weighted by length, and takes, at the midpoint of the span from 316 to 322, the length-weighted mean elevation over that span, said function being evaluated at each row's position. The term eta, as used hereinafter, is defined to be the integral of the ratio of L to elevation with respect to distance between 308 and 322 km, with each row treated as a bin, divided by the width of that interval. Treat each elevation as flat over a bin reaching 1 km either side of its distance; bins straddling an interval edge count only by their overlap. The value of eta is 1.01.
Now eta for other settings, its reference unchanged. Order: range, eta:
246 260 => 0.94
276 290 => 1.83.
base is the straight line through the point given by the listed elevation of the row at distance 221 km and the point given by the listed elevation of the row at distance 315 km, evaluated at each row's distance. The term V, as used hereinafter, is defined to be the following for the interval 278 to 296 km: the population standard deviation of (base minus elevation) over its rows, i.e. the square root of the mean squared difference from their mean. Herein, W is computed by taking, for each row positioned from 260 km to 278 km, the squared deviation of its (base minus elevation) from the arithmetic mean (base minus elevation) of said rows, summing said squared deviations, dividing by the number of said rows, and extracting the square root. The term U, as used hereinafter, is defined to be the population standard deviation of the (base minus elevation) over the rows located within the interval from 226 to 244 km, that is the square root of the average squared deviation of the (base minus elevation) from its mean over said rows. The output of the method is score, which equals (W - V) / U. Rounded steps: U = 0.077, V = 0.111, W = 0.16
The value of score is 0.6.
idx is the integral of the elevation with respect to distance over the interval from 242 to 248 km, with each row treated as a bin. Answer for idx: 10.3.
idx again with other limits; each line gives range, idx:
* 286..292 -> 4.9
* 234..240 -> 8.8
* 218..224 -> 8.8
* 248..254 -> 10.3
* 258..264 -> 8.7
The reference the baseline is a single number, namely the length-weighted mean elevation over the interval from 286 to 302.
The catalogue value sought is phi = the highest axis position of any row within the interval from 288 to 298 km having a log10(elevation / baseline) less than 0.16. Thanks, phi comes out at 297 km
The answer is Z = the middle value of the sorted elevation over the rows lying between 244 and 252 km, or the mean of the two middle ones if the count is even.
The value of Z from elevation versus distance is 1.7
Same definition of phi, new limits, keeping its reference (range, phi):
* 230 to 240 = 237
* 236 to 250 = 237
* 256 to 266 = 265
